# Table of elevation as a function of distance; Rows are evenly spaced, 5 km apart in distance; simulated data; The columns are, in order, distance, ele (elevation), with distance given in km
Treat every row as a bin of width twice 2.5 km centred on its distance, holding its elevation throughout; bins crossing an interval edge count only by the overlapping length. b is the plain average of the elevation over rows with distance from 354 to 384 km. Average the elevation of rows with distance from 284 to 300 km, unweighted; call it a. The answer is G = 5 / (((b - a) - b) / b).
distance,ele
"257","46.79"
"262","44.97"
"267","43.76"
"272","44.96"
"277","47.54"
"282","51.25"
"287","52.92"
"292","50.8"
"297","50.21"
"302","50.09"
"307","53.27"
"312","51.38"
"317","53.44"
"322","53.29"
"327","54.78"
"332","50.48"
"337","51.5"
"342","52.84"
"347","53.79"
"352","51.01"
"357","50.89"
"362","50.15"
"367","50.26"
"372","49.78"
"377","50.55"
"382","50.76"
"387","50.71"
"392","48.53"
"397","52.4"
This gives -4.91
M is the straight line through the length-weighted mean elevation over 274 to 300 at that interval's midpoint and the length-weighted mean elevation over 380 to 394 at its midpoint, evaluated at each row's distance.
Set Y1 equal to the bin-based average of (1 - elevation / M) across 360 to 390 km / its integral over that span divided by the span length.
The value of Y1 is -0.005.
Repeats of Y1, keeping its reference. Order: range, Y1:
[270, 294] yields 0.018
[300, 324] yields -0.040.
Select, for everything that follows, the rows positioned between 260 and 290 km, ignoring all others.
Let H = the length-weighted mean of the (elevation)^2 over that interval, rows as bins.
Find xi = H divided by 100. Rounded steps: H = 2284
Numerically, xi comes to 23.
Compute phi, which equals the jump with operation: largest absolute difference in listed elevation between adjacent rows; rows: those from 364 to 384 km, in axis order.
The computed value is 0.8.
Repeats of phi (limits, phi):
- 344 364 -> 2.8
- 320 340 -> 4.3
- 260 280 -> 2.6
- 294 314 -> 3.2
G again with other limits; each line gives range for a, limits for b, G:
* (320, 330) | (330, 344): -4.78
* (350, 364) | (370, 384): -4.97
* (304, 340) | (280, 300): -4.88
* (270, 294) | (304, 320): -5.32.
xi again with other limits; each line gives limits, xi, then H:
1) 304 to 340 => 28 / 2765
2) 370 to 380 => 25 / 2522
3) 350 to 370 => 26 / 2555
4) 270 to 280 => 22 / 2171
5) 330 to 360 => 27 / 2679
